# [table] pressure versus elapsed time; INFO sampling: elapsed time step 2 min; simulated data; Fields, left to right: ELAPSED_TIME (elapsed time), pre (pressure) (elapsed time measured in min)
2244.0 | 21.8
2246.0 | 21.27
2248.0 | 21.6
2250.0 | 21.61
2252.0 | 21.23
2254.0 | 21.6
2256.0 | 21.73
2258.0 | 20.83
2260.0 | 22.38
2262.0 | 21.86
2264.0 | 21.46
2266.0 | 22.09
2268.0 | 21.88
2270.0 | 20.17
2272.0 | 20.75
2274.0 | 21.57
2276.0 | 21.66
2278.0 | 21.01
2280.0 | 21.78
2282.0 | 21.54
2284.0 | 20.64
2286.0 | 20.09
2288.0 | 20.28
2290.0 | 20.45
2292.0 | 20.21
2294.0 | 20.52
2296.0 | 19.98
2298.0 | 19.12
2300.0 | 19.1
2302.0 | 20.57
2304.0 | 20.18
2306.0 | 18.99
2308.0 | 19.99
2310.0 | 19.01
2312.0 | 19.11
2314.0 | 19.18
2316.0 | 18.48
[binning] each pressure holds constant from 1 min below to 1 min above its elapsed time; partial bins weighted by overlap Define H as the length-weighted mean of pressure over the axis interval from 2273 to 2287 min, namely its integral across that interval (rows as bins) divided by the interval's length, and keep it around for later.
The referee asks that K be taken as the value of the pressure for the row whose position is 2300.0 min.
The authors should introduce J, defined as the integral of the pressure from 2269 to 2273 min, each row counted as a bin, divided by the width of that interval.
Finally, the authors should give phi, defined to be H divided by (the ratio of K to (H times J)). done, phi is 481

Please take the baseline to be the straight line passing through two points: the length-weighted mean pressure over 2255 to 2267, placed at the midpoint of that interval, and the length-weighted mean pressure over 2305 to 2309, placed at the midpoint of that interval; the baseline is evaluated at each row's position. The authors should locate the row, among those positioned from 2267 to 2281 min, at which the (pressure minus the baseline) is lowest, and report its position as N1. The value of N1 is 2270.0 min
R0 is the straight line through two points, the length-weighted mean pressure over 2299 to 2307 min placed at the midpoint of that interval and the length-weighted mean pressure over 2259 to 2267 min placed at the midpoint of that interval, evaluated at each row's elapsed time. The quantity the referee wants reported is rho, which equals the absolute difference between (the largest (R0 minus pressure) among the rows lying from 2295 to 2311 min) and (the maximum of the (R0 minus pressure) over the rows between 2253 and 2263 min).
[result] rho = 0.53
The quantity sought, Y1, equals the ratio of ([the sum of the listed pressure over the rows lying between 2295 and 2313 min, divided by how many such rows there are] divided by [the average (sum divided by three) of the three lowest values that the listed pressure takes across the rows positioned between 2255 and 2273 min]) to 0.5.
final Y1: 1.90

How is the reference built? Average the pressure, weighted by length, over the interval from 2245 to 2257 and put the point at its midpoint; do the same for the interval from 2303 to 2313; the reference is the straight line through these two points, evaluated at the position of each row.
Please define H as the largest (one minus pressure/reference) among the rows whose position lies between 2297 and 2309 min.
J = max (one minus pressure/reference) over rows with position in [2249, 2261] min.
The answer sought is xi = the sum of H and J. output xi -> 0.055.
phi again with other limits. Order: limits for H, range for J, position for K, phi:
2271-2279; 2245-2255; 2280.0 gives 445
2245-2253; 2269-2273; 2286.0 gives 468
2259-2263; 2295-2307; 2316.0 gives 520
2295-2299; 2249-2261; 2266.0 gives 373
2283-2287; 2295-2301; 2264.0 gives 375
